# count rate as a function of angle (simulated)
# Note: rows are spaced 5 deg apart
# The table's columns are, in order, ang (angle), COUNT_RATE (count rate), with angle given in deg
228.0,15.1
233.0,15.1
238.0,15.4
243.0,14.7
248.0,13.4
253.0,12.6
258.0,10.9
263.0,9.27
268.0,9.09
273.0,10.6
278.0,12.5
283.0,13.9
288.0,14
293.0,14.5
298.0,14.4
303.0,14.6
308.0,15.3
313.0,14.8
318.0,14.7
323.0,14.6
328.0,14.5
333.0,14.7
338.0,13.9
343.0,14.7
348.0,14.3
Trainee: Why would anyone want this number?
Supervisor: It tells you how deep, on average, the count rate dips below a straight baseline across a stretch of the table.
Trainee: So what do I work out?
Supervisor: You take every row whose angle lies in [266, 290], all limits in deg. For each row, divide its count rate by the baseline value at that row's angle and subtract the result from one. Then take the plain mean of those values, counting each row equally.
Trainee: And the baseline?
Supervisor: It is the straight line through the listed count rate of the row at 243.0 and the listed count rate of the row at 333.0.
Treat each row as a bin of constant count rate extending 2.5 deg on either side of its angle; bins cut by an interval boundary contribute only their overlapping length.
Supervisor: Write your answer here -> 0.18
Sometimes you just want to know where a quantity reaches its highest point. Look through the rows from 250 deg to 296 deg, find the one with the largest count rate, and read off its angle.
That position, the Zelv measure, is 293.0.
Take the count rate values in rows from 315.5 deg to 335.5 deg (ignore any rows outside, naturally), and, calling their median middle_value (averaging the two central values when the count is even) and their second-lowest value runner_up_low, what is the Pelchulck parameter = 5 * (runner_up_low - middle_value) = 0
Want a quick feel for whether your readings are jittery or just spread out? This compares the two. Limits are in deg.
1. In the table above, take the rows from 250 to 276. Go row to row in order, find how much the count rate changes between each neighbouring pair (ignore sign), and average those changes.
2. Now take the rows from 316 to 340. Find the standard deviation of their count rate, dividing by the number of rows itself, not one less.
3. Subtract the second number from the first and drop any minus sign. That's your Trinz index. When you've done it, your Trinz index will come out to 1.0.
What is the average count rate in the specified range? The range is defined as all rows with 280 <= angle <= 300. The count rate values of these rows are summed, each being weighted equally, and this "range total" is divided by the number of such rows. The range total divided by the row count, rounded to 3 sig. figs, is 14.2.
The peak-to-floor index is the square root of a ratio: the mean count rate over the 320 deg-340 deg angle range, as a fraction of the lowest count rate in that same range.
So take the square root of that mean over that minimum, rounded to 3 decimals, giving 1.019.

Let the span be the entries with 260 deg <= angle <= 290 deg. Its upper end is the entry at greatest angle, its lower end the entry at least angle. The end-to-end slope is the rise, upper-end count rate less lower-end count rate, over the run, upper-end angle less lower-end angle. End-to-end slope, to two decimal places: 0.19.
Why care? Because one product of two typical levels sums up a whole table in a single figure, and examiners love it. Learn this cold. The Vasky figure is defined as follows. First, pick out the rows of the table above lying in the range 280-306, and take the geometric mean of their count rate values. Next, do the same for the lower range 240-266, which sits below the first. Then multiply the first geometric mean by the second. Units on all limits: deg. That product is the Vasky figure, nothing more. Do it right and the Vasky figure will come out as 172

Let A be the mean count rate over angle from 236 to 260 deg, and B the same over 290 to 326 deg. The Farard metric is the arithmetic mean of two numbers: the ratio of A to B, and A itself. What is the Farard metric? 7.16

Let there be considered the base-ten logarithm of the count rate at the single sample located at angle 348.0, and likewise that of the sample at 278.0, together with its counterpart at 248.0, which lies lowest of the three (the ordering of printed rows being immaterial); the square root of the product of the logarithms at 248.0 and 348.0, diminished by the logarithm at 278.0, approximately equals 0.044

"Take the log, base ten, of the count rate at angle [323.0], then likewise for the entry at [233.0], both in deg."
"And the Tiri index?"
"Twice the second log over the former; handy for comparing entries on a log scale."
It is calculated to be 2.025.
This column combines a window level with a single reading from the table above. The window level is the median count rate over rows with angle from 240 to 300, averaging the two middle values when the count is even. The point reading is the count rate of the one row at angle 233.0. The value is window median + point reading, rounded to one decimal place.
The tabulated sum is 28.1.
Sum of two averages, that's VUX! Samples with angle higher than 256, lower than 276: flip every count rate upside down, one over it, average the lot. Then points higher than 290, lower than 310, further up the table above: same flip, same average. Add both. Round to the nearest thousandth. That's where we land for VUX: 0.169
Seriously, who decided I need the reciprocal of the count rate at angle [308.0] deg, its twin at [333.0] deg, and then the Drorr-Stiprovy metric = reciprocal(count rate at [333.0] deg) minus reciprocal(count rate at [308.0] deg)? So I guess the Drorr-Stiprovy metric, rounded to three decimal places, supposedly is 0.003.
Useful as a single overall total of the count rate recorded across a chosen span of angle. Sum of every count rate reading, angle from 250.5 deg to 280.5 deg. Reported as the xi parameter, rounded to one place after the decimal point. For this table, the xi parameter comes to 65.0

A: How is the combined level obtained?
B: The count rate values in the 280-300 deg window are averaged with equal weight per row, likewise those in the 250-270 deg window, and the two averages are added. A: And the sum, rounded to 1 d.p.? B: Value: 24.7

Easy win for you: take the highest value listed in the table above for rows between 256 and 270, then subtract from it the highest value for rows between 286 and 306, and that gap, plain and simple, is -3.7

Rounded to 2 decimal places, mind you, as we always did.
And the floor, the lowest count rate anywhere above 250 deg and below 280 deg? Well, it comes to 9.09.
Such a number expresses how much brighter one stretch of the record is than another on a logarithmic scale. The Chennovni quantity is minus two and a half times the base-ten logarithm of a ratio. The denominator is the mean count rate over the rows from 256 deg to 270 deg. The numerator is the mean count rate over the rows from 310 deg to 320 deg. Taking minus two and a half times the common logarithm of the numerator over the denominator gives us -0.45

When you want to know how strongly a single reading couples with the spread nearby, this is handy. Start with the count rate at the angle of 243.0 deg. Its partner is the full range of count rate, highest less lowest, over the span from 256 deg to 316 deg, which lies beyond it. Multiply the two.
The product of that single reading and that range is 91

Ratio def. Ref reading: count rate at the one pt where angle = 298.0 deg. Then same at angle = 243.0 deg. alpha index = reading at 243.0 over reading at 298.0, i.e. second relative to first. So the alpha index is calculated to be 1.02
